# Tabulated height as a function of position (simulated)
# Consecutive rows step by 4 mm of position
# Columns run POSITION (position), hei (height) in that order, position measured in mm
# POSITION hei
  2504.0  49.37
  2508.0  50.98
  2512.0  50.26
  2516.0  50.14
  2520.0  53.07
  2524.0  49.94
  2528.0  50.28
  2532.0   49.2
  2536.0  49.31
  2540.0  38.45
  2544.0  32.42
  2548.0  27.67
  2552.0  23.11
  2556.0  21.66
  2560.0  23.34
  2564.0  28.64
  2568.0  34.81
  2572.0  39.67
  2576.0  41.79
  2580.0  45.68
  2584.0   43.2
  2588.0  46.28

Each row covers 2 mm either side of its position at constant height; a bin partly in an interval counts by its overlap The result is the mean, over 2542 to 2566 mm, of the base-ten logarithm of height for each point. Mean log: 1.41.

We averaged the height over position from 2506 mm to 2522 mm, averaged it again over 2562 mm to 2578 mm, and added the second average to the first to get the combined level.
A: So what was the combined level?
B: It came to 87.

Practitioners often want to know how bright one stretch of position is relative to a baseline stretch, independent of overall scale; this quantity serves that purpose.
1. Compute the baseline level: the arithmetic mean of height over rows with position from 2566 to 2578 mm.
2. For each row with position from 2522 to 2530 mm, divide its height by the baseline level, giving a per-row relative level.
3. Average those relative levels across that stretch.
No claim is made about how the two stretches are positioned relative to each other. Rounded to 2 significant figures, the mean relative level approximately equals 1.3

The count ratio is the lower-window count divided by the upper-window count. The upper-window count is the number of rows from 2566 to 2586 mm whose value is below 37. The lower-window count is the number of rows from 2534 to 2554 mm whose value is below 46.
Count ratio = 4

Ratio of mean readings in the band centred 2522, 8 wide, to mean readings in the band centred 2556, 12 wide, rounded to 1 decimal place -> 2.3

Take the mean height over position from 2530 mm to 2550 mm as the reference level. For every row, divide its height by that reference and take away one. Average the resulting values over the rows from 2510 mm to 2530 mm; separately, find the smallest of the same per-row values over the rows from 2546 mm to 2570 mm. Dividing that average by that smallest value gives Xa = -0.64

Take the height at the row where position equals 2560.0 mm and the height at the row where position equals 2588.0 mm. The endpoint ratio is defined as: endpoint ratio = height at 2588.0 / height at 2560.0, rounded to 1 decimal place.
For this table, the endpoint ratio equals 2.0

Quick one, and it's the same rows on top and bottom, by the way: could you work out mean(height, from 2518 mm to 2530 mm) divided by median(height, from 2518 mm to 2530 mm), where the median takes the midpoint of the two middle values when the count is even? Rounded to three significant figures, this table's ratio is 1.02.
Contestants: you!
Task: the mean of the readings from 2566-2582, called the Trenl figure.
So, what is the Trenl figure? 40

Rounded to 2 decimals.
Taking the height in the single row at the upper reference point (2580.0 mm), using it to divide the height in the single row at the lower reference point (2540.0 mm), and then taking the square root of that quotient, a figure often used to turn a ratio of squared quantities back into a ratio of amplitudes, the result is 0.92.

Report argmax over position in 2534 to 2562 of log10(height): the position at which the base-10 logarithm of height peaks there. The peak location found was 2536.0 mm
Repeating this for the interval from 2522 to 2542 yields 2528.0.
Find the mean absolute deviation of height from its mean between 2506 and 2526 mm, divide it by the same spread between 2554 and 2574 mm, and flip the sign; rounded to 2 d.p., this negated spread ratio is -0.15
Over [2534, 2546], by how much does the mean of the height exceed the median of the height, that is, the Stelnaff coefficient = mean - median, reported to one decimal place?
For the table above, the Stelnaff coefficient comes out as 1.6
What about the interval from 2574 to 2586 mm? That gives 0.4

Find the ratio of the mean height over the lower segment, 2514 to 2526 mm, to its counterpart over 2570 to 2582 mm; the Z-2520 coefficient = 1.2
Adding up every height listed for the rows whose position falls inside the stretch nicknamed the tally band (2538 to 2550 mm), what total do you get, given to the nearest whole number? 99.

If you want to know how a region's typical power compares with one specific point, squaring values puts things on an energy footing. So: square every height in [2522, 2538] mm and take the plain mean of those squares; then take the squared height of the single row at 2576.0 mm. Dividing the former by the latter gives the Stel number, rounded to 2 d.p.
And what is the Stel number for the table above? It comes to 1.41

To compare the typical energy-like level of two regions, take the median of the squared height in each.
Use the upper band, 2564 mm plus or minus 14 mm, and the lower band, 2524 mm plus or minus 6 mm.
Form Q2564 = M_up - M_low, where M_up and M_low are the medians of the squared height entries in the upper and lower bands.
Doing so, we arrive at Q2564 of -1708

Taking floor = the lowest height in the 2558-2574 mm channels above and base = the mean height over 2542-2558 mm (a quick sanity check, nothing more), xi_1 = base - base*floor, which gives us -586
